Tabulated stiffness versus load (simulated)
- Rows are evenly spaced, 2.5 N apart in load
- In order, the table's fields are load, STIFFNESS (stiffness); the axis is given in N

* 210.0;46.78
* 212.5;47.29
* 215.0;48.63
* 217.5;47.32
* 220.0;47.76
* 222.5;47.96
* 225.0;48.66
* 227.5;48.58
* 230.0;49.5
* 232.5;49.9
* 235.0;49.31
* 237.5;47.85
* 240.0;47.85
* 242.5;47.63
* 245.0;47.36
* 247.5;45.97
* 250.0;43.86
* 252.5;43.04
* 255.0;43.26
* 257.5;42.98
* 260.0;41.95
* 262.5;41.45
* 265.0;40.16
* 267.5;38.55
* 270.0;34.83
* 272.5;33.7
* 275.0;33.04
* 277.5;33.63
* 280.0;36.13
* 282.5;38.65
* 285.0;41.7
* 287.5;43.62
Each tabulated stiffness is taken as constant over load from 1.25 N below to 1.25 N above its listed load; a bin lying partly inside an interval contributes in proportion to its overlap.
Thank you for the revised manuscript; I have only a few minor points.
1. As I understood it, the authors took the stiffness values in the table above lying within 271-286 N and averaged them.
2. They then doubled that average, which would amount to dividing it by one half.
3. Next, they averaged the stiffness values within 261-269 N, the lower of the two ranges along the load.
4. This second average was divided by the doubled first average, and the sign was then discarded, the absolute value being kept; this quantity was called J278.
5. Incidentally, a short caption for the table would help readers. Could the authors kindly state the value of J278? 0.55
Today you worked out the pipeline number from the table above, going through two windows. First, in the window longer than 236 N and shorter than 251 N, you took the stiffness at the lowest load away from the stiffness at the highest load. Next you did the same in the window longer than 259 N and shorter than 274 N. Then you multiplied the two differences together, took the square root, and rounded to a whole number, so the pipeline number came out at 6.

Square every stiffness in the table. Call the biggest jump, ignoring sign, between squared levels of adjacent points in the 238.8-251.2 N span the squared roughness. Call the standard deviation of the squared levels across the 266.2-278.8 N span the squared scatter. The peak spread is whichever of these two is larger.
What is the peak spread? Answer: 190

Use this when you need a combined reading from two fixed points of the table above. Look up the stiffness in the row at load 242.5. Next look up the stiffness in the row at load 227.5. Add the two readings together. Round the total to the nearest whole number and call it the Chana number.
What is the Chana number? 96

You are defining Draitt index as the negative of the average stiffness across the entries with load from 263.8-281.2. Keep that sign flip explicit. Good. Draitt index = -35.7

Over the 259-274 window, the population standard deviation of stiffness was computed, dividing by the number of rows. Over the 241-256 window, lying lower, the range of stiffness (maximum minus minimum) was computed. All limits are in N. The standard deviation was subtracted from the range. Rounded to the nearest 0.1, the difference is 1.4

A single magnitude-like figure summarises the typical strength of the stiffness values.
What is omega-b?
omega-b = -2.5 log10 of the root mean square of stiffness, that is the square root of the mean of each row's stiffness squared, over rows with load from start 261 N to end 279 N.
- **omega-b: -3.91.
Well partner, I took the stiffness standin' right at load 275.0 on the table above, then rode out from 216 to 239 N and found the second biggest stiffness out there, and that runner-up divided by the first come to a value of 1.50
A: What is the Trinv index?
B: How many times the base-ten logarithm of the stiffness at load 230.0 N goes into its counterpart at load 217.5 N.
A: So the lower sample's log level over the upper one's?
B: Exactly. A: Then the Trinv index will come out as 0.99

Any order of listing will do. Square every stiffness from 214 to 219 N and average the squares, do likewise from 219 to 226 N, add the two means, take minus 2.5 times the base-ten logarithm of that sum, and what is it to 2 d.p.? -9.16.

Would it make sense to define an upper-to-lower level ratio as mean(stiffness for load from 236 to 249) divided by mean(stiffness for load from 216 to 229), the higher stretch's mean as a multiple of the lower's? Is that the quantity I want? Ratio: 0.98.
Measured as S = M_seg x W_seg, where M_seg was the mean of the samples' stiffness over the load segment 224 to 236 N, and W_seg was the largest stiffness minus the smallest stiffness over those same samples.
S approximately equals 65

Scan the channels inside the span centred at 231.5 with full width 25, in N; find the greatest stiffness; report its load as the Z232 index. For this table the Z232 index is 232.5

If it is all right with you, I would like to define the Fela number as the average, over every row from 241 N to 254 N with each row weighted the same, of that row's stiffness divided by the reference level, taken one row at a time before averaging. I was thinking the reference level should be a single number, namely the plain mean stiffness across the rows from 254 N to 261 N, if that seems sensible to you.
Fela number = 1.07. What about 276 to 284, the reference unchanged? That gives 0.85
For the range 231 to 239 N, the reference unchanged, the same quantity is 1.15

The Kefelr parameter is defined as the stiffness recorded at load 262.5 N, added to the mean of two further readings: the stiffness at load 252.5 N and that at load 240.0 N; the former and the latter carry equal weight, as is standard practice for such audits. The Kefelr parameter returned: 87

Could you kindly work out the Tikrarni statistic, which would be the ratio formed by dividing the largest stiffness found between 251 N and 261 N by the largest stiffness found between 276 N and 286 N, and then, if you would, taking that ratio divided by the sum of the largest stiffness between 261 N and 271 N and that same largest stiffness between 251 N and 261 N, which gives 0.0122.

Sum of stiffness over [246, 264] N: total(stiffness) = 303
